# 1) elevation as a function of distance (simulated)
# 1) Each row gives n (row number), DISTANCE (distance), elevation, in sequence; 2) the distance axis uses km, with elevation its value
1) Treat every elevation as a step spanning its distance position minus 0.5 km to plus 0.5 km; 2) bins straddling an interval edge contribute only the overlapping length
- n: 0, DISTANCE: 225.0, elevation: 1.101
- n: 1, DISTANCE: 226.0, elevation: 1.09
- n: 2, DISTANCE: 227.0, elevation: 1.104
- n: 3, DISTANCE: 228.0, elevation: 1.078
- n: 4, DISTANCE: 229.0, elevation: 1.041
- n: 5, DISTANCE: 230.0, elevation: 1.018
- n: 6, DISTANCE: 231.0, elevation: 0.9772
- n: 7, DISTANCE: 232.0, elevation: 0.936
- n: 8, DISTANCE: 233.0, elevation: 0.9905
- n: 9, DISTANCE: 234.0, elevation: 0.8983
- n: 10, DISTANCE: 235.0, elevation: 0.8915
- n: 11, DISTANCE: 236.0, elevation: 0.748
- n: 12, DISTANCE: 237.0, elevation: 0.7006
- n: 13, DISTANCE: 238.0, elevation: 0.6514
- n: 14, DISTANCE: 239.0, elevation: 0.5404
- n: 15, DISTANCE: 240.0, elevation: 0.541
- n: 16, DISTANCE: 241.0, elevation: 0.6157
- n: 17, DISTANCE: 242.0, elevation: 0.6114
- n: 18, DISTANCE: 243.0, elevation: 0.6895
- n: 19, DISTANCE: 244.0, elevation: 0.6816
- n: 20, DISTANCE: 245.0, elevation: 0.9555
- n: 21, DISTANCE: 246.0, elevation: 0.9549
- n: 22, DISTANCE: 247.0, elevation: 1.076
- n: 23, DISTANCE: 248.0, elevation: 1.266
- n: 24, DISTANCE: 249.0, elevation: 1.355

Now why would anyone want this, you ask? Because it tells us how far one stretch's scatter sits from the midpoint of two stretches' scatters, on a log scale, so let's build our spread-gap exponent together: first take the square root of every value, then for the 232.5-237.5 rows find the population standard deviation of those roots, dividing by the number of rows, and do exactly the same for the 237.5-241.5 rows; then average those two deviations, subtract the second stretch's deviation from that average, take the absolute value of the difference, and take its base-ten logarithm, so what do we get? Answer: -1.87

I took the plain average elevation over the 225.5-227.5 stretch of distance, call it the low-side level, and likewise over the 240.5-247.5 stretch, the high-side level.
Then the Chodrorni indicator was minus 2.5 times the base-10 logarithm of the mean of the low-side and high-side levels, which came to 0.059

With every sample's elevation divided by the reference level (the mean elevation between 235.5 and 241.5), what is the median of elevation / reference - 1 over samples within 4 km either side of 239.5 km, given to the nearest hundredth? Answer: 0.00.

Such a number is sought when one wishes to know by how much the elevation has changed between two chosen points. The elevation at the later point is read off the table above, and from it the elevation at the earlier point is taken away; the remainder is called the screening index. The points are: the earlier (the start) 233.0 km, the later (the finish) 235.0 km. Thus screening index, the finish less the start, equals -0.10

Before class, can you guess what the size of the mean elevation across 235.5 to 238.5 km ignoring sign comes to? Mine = 0.70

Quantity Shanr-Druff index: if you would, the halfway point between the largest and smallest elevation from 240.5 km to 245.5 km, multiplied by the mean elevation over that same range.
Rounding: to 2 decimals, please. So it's 0.56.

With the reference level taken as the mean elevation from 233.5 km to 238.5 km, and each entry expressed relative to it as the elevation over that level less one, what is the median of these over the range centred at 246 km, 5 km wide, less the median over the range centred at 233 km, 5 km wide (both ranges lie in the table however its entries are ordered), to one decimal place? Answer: 0.0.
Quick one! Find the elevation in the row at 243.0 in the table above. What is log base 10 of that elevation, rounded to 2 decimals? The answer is -0.16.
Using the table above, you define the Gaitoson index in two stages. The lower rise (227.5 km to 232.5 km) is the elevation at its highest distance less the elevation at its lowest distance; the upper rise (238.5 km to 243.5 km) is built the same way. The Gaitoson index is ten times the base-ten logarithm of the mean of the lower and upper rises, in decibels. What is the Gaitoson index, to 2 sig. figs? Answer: -24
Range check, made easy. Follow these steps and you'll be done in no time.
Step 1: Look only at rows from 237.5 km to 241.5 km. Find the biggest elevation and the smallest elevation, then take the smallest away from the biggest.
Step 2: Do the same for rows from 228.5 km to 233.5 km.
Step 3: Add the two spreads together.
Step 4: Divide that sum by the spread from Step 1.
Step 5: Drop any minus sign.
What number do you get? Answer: 1.9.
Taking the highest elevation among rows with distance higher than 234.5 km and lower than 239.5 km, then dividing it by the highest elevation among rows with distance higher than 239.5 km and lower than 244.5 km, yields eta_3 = 1.29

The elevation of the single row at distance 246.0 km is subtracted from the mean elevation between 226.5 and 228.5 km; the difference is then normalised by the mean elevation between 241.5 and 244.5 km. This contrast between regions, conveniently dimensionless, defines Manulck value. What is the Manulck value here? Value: 0.21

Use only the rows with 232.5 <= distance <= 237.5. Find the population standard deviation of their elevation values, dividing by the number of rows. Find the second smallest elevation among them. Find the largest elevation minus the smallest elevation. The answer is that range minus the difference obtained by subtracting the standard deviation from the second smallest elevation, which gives -0.35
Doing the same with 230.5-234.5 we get -0.81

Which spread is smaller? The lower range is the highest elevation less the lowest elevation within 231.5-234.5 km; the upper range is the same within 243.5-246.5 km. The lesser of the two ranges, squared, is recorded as 0.009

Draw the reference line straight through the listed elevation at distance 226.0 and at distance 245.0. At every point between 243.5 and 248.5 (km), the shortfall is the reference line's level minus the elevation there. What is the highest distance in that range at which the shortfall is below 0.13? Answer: 248.0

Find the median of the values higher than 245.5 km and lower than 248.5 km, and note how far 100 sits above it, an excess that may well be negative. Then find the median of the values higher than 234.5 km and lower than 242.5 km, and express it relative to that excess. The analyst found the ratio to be 0.0064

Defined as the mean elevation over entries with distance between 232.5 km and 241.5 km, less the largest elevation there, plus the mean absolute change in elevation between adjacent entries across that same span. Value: -0.194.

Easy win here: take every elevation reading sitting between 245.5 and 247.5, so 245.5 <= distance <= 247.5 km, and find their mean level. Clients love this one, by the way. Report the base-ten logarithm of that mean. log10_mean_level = 0.01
